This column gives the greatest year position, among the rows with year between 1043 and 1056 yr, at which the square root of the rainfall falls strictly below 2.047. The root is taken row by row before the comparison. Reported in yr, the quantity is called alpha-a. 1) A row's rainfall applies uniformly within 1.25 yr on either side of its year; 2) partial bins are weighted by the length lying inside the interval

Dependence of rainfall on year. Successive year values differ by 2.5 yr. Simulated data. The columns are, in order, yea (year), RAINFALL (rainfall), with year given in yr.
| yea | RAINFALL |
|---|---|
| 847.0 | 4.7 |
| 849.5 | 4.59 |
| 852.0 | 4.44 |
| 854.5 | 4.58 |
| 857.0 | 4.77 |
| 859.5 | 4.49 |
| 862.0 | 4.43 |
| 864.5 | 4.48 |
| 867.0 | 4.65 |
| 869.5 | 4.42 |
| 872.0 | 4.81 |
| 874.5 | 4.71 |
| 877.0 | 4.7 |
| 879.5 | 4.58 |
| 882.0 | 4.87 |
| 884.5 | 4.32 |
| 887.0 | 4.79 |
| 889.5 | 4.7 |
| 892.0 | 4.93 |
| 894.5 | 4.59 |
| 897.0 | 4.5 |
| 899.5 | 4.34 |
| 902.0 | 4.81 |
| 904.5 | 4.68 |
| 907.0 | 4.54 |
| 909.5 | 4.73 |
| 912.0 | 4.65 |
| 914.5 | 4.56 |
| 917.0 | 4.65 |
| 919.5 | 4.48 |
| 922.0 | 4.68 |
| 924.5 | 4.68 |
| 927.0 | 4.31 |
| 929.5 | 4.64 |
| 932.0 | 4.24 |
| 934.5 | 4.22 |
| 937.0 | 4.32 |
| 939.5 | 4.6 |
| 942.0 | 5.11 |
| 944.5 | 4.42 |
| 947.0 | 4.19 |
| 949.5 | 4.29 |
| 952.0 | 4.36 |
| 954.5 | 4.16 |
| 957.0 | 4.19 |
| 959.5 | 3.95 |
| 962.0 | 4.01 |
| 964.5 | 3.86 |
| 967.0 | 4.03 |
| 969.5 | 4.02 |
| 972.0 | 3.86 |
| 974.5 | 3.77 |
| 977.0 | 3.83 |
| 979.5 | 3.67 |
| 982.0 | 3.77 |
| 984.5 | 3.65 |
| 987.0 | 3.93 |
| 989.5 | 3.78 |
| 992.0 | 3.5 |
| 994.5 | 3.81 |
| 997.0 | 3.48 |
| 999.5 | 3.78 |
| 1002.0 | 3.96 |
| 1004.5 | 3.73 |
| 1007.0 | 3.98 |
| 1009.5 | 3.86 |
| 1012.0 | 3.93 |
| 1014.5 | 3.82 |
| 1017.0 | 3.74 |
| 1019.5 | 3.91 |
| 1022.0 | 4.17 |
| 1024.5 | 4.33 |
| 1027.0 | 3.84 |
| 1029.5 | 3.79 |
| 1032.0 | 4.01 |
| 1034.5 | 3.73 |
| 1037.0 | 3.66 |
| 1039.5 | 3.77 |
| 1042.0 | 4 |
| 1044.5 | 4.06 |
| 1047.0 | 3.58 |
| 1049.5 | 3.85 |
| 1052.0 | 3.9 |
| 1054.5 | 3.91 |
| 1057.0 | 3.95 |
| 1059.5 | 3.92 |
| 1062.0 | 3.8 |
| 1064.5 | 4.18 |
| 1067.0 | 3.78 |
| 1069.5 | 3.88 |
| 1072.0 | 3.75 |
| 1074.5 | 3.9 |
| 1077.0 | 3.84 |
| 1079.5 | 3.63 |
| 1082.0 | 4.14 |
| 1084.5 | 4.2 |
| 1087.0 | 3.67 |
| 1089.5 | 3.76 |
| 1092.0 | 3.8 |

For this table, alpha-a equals 1054.5 yr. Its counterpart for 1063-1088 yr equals 1087.0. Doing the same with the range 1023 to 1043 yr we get 1042.0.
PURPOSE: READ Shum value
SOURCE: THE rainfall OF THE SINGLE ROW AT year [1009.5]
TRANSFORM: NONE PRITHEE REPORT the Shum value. 3.86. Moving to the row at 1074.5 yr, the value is 3.9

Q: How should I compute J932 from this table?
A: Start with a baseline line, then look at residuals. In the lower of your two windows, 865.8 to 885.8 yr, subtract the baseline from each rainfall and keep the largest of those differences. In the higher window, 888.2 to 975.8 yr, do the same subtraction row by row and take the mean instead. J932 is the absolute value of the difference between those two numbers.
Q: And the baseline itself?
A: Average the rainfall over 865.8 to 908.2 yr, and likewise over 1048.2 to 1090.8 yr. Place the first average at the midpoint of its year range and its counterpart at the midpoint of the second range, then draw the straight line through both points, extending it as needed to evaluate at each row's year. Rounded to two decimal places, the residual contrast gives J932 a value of 0.26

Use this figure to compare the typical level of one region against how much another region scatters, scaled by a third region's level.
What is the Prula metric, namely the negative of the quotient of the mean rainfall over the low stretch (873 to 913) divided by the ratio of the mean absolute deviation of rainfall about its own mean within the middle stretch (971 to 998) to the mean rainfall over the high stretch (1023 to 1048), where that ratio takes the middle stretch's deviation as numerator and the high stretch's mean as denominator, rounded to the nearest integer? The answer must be -158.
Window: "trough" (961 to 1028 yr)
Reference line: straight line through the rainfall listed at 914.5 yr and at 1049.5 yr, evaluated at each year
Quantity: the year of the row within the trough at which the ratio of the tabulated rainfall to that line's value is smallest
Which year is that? 992.0 yr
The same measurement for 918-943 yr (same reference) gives 934.5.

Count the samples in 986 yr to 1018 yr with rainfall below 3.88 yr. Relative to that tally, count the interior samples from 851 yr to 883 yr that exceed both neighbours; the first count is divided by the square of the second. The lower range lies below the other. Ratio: 1.0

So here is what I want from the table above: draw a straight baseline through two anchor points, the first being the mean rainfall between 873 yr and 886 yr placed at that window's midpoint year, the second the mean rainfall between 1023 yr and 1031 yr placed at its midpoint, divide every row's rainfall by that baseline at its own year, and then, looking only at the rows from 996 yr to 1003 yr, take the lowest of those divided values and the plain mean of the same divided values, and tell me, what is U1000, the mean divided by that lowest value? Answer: 1.078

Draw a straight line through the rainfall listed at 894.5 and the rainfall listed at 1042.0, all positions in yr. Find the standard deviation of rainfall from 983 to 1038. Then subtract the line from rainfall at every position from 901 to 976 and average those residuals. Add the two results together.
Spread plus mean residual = 0.14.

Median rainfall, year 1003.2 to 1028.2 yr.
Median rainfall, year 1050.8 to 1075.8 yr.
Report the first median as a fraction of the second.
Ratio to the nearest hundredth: 1.00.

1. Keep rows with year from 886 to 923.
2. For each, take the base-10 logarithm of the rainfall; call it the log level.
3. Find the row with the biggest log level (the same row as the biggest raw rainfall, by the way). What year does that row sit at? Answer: 892.0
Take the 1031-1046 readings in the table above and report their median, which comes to 3.9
